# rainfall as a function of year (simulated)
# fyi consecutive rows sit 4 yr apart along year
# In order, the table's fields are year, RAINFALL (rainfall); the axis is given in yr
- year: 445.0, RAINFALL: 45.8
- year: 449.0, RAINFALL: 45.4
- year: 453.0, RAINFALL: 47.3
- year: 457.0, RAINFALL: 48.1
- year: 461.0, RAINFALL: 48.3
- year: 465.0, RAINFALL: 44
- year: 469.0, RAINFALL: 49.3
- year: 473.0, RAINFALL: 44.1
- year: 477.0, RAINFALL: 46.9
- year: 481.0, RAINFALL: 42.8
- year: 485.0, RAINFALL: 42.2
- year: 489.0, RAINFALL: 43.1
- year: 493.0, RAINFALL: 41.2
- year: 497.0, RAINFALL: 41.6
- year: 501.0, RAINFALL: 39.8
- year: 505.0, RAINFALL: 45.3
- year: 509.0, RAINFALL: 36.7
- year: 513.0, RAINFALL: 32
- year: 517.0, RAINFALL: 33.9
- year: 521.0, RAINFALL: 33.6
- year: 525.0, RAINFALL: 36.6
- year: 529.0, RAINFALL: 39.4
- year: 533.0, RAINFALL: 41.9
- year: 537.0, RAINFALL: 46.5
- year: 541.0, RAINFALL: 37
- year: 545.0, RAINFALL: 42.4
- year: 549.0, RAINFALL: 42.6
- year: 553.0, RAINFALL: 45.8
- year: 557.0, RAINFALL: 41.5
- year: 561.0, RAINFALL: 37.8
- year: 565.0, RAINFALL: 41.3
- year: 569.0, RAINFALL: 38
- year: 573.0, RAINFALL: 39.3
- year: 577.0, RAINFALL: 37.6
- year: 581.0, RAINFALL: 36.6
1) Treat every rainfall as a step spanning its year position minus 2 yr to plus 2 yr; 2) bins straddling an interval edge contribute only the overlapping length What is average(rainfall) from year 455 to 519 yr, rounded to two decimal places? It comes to 42.46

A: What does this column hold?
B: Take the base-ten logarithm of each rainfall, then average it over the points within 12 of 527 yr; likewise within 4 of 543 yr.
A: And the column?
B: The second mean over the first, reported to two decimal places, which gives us 1.01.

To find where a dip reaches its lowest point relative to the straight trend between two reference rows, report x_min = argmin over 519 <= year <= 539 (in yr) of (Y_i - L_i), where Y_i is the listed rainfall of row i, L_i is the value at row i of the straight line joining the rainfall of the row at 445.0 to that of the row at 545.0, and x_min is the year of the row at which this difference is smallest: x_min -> 521.0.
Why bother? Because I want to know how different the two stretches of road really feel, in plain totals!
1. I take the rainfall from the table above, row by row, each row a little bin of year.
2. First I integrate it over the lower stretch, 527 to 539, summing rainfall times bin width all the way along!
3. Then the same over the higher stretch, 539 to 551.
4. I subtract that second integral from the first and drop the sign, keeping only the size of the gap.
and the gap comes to 23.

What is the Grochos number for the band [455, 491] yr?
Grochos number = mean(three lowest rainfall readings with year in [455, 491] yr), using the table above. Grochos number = 42.7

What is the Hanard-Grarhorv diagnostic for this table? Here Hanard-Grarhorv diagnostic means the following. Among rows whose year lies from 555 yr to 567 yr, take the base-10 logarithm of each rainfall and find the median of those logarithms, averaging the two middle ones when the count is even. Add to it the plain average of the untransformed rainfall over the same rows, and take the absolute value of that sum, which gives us 41.8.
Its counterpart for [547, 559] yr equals 44.9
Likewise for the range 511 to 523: 34.7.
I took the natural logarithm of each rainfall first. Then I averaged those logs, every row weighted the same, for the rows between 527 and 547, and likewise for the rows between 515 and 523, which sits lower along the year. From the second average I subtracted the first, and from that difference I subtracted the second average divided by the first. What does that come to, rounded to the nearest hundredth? -1.15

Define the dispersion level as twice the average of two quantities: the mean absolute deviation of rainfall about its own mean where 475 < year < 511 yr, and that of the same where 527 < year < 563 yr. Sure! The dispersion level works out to 4.5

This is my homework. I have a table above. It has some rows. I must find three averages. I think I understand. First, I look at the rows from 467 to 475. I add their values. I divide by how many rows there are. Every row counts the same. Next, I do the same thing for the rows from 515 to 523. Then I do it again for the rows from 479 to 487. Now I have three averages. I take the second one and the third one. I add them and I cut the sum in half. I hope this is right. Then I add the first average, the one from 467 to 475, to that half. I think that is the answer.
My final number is 84.8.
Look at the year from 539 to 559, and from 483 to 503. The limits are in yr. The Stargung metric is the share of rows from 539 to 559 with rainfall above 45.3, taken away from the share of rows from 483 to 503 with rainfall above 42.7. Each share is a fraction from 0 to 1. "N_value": 0.00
